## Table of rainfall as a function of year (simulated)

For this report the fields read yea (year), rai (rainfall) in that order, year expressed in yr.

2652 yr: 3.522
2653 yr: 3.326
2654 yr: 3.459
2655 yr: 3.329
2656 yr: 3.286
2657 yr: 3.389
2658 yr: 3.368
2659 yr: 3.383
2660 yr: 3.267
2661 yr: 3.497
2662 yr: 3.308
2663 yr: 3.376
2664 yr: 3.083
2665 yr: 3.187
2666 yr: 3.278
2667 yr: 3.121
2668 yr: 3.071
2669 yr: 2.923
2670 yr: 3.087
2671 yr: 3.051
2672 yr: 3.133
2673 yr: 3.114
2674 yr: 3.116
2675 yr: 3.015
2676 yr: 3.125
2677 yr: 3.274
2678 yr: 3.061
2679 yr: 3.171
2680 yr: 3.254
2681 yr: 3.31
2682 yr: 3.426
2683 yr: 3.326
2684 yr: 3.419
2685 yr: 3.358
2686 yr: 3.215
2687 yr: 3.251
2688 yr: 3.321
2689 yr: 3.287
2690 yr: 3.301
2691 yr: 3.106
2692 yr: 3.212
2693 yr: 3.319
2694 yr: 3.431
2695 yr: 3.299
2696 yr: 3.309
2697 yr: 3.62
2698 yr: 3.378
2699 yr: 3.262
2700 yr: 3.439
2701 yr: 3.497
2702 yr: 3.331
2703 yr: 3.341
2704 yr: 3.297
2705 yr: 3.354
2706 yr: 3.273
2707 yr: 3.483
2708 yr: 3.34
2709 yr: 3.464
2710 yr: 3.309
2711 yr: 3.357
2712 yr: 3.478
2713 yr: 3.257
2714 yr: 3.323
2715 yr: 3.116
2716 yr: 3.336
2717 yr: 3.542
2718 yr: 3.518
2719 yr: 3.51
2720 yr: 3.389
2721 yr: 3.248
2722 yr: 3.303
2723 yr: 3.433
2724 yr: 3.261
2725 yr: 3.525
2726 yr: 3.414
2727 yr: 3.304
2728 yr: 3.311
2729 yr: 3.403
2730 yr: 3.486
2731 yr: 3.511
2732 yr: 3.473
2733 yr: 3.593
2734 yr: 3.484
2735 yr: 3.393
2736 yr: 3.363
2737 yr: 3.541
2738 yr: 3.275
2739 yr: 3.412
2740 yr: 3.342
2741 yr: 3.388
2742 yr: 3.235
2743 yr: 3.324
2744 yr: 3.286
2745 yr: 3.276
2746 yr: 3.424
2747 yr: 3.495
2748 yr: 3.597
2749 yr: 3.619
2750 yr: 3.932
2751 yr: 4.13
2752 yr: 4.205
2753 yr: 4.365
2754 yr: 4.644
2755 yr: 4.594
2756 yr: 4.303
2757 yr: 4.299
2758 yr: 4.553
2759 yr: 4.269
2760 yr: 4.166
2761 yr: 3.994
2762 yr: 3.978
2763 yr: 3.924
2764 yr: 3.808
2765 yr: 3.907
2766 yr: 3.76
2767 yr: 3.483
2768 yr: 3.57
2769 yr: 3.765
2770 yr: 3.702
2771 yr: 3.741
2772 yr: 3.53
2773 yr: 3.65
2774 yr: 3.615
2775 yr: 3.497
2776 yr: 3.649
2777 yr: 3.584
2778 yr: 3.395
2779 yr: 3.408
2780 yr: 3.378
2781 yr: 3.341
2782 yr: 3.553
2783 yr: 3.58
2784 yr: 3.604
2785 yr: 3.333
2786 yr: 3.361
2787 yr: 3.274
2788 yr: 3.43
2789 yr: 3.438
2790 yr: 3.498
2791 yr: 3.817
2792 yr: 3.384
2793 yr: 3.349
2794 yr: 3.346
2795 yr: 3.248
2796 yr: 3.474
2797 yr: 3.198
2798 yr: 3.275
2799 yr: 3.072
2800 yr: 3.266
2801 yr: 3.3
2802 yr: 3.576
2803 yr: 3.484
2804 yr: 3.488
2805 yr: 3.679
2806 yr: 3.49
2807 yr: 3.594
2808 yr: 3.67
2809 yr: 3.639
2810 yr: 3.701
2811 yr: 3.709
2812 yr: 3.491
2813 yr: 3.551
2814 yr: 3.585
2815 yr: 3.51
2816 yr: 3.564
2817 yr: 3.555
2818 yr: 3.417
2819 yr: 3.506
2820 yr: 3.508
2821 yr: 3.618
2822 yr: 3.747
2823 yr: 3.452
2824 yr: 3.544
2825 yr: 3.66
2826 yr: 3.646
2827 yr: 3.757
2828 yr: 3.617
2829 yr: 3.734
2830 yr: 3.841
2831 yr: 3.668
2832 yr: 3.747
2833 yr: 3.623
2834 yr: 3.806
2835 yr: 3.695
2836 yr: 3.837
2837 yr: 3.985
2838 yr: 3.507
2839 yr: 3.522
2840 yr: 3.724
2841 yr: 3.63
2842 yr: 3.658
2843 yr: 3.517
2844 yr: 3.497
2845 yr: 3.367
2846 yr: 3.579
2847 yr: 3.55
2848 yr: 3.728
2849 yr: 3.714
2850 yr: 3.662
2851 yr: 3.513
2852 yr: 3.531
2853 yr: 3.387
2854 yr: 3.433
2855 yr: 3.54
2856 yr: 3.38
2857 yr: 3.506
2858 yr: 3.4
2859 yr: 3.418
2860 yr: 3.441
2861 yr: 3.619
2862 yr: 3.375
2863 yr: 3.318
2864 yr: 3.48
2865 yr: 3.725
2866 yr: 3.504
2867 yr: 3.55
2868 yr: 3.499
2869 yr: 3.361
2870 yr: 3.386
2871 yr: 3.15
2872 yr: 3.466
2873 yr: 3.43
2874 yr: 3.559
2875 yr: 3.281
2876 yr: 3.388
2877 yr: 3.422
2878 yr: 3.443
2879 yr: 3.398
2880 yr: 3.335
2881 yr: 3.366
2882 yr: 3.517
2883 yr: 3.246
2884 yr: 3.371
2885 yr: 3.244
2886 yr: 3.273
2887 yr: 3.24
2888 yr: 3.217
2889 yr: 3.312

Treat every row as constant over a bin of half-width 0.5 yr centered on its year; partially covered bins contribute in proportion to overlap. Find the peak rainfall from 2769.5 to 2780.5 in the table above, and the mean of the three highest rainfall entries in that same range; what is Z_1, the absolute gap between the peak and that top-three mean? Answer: 0.043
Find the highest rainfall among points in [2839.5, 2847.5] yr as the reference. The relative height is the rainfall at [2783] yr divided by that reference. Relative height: 0.96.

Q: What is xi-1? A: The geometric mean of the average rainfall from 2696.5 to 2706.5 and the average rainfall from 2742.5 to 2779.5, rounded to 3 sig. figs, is 3.59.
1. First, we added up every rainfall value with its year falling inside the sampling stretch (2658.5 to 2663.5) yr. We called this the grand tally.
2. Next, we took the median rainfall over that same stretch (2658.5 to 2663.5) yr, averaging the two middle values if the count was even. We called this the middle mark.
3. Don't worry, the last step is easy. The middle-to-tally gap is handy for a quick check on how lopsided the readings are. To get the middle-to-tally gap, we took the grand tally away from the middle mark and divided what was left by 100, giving -0.135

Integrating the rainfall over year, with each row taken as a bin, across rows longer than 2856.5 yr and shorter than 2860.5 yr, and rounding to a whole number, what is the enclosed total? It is 14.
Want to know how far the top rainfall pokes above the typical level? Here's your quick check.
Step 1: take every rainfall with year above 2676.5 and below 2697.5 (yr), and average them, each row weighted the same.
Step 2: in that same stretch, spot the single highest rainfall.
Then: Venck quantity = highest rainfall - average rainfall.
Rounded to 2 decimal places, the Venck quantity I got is 0.32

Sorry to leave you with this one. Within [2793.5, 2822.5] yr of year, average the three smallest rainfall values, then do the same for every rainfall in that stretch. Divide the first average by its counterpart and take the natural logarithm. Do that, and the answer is -0.096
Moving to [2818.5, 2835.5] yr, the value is -0.047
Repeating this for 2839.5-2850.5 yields -0.040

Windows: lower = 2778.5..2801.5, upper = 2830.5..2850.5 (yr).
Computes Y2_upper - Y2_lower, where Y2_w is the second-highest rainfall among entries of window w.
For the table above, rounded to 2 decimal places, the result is 0.23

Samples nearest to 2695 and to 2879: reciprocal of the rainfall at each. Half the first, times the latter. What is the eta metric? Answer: 0.045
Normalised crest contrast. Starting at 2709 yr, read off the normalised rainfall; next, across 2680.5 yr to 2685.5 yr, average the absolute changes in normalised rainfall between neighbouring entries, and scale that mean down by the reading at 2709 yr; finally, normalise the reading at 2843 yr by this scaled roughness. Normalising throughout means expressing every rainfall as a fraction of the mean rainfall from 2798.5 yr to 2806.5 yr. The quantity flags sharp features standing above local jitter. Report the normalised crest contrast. 38.5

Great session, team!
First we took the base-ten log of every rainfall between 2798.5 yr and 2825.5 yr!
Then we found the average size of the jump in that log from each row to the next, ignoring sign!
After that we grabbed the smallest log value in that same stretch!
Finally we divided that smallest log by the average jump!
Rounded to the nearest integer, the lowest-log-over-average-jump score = 38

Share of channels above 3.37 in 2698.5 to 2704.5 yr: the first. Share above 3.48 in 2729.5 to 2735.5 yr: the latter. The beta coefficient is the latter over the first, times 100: 200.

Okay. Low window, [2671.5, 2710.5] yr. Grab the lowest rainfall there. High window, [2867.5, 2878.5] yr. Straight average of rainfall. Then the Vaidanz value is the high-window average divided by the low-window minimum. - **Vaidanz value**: 1.13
